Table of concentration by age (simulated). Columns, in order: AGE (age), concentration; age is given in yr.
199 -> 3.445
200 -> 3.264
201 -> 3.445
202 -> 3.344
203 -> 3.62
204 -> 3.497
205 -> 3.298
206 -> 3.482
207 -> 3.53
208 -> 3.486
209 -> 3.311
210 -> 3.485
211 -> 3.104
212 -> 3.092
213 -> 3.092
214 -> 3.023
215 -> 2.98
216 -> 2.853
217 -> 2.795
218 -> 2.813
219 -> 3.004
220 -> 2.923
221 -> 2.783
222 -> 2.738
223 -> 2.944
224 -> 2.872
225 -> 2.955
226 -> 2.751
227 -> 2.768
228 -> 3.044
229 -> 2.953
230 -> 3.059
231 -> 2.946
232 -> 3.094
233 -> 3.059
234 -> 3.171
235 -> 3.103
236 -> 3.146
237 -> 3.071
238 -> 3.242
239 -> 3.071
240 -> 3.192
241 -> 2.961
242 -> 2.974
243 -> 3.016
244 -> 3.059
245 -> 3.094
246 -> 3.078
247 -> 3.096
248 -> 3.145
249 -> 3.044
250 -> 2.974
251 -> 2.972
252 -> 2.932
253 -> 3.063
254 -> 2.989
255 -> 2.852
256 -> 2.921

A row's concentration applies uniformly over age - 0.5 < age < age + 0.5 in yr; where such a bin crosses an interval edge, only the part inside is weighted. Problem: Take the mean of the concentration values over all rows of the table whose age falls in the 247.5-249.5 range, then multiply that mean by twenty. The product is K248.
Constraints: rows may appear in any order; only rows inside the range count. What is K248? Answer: 61.9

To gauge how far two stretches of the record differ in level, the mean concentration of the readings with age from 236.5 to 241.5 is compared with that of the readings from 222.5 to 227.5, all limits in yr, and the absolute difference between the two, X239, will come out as 0.25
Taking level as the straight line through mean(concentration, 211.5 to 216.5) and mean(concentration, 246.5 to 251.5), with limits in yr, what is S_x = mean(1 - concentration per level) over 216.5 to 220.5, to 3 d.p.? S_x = 0.043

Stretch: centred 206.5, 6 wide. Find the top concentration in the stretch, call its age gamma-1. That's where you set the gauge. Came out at 207 yr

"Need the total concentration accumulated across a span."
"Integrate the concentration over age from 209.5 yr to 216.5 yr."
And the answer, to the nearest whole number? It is 22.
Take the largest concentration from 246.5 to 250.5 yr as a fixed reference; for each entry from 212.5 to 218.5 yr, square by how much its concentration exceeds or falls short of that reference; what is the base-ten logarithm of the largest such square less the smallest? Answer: -0.92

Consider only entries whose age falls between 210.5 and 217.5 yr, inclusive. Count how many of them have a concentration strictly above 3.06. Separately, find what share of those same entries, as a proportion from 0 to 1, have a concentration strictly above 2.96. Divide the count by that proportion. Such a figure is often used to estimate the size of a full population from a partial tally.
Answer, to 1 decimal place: 4.2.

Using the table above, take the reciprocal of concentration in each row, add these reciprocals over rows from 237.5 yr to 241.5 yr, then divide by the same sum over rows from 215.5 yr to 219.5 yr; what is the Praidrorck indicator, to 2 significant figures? 0.92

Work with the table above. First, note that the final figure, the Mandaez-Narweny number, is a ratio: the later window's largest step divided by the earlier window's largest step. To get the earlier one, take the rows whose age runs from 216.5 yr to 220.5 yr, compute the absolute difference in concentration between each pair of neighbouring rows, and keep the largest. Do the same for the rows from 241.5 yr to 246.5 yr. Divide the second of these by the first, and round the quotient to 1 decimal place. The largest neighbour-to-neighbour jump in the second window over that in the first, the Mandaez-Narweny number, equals 0.2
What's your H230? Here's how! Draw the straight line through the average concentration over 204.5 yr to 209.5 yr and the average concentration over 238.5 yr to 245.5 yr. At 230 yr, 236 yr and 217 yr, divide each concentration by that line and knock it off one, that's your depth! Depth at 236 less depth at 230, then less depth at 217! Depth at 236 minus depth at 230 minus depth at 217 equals -0.205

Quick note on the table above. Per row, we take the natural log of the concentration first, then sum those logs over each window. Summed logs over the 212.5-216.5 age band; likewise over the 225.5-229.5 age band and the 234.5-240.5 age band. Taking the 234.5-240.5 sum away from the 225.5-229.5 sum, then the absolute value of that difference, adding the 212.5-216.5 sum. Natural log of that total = 1.95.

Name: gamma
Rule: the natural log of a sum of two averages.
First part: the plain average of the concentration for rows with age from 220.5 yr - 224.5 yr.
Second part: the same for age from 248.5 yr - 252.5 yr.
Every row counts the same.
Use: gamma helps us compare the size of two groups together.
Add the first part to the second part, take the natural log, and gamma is 1.76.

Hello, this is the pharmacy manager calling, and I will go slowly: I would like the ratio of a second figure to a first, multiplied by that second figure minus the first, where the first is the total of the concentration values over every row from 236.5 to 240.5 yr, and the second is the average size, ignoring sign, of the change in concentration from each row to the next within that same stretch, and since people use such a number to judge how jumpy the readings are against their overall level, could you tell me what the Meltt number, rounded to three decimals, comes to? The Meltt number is -0.152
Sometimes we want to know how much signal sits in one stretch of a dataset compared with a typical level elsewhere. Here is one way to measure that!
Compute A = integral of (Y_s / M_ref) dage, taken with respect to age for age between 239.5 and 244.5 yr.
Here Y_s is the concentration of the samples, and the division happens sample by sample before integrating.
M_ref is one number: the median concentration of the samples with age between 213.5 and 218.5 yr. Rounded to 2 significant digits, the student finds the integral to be 5.3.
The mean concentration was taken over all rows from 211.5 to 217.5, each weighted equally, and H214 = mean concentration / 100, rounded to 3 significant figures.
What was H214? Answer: 0.0297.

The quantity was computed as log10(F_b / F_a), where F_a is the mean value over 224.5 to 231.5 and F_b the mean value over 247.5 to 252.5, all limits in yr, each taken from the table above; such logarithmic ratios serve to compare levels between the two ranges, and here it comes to 0.013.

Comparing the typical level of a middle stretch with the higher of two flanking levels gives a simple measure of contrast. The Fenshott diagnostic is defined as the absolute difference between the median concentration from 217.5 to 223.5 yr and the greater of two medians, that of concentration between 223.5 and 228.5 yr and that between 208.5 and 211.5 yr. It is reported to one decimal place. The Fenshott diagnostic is 0.4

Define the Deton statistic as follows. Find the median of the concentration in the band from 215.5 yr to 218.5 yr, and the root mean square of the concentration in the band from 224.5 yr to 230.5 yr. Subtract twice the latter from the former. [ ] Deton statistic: -3.04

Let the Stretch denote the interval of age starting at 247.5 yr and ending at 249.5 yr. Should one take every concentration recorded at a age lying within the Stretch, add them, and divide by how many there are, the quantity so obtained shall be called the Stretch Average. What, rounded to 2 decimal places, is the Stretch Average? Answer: 3.09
